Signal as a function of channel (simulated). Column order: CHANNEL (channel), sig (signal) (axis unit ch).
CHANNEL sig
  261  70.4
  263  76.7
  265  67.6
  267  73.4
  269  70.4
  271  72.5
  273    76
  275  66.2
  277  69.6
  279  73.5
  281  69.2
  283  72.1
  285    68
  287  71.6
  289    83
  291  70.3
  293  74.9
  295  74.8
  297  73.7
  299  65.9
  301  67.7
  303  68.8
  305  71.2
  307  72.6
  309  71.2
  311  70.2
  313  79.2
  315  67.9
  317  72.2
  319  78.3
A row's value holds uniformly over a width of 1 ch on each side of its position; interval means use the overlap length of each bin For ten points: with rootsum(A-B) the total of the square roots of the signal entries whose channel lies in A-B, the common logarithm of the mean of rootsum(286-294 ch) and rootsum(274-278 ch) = 1.41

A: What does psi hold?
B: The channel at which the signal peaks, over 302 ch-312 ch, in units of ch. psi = 307 ch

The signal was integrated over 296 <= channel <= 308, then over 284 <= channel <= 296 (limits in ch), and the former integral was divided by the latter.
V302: 0.95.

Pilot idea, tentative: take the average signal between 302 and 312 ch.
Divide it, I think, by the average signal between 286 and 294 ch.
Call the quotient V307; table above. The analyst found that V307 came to 0.94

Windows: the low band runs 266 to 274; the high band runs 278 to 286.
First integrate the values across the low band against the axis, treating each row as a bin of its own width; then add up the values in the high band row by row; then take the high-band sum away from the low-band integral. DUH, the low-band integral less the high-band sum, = 302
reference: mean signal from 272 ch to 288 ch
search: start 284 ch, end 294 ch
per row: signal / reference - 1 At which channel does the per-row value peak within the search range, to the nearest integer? 289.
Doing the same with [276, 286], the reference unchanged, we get 279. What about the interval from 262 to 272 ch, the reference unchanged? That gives 263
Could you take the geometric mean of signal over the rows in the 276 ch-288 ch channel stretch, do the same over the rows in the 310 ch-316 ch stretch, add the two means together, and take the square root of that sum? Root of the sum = 12.0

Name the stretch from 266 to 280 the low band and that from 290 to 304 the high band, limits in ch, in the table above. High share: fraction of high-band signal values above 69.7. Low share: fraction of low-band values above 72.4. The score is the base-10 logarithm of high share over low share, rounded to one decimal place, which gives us 0.0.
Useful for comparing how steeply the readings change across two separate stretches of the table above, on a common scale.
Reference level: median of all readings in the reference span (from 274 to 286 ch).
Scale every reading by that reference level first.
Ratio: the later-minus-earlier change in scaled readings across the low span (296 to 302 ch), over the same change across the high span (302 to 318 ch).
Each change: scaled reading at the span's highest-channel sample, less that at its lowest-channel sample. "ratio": -1.8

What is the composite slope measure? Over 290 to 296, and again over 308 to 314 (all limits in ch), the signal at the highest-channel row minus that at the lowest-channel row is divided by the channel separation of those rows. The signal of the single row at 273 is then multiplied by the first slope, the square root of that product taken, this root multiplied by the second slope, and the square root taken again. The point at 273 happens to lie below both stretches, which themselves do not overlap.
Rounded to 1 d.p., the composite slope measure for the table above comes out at 4.3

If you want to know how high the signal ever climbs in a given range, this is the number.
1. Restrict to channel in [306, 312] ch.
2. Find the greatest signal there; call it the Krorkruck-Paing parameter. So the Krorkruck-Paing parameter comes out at 72.6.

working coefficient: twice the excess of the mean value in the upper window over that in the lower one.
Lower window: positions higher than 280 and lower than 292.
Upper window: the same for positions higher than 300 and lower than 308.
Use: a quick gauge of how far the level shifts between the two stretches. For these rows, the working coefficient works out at -4.6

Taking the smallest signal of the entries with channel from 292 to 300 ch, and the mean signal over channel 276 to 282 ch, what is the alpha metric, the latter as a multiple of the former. 1.07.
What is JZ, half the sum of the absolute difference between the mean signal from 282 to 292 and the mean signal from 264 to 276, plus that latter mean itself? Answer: 36.5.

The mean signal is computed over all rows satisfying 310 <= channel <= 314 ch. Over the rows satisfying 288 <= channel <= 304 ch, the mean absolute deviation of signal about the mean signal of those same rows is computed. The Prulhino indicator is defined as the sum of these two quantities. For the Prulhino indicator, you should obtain 79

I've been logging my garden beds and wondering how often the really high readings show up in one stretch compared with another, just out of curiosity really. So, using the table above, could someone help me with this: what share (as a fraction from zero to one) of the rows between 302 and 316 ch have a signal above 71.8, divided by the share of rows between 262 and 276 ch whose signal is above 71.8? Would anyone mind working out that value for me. 0.50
